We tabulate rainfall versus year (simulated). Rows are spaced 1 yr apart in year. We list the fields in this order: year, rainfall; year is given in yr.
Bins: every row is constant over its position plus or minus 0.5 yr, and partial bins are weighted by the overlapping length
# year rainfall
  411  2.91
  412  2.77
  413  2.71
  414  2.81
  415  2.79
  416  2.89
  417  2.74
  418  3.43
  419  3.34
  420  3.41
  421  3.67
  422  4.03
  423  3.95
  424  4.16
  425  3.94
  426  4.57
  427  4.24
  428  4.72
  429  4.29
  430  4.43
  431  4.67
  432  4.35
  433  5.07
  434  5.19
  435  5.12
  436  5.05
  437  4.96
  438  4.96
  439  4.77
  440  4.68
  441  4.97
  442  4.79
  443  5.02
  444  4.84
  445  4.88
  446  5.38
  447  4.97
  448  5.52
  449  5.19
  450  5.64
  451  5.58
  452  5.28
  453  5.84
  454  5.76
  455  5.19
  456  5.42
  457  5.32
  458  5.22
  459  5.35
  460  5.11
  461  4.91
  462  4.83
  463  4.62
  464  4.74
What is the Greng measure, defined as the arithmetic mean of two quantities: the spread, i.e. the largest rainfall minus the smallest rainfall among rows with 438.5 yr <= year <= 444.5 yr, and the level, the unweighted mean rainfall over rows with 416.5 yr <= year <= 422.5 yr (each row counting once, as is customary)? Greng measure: 1.89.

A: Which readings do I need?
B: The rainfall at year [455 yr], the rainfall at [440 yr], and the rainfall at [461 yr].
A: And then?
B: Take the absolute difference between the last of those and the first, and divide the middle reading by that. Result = 16.7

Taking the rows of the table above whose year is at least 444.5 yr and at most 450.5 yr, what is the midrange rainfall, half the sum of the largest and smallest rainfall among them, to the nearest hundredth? 5.26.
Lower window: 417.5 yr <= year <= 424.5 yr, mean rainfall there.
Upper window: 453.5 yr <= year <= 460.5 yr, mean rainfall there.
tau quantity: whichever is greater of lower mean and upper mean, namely 5.3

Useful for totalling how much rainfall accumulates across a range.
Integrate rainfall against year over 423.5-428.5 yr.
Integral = 21.6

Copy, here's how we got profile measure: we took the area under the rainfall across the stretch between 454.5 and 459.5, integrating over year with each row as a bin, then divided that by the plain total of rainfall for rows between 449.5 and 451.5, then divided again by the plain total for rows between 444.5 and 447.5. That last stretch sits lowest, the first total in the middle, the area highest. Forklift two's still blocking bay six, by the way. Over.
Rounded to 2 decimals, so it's 0.16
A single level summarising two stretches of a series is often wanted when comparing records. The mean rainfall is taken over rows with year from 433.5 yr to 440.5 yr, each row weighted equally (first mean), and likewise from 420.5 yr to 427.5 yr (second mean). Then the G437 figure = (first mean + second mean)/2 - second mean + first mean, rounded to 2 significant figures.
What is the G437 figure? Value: 5.4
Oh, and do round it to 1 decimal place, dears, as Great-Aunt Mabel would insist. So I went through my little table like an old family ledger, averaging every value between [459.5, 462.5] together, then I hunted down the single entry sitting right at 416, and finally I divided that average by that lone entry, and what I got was 1.7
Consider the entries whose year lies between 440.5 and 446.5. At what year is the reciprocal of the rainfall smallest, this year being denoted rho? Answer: 446 yr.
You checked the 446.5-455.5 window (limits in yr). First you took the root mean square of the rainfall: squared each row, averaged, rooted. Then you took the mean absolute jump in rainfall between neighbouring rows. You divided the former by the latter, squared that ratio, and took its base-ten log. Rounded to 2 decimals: 2.35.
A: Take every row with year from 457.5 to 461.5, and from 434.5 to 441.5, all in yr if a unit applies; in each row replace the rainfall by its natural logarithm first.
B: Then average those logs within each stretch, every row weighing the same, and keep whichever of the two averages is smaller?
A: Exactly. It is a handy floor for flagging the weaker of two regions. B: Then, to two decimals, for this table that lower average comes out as 1.59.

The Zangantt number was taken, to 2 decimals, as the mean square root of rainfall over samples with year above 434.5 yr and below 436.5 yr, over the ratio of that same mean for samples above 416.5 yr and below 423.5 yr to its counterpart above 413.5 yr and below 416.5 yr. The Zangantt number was 2.03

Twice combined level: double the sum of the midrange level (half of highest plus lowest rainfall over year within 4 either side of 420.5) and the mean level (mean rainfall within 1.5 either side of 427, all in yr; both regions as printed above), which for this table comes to 15.9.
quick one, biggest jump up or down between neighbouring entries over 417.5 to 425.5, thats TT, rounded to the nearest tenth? 0.4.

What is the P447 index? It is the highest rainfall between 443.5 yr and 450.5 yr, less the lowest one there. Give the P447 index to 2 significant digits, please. 0.80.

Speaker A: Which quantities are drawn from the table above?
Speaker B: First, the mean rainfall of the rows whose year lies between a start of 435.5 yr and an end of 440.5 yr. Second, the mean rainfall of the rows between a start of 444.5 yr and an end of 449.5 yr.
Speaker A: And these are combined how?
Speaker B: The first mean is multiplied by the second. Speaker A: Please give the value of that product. 25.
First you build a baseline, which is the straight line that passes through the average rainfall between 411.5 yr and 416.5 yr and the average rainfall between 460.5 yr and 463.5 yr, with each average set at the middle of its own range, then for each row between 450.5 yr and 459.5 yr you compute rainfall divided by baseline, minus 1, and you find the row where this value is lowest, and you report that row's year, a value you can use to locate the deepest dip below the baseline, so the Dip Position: 458 yr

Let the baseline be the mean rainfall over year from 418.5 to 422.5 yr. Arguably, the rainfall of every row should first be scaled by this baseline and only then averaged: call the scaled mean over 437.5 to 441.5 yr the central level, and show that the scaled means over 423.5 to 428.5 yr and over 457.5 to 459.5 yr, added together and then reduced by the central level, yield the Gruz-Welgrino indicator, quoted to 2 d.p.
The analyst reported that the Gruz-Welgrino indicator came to 1.32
